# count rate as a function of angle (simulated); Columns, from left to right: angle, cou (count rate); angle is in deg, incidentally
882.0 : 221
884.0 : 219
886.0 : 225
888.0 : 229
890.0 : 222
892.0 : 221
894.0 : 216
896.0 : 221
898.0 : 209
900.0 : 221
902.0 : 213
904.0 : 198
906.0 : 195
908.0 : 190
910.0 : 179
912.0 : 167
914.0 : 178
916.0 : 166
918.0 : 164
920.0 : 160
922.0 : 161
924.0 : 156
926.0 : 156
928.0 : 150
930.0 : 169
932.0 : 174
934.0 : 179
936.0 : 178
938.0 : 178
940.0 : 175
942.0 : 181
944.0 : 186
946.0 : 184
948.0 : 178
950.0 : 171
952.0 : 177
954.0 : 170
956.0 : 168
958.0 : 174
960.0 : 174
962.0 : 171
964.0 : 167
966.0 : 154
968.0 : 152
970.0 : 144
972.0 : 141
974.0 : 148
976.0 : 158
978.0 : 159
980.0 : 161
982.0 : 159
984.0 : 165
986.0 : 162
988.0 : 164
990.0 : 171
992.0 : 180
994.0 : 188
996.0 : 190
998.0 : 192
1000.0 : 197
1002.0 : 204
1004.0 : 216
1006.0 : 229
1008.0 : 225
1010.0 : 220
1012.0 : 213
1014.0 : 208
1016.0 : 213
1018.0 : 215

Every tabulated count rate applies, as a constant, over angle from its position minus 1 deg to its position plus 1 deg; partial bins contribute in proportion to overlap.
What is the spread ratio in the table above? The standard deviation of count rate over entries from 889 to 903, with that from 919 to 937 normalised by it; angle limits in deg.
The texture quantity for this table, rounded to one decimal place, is 2.1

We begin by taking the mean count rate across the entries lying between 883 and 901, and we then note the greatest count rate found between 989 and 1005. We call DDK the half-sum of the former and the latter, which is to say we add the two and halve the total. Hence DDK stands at 218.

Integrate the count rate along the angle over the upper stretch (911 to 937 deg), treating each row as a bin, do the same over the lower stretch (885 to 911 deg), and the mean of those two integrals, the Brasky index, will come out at 4897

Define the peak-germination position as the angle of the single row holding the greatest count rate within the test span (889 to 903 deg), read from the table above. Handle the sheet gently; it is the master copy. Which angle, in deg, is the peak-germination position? 890.0 deg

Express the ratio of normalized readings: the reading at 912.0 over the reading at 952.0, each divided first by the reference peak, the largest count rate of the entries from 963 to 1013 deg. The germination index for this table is 0.94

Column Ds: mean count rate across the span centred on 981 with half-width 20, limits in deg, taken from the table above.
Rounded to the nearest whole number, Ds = 166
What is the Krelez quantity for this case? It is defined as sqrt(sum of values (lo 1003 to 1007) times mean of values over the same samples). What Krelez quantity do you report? 315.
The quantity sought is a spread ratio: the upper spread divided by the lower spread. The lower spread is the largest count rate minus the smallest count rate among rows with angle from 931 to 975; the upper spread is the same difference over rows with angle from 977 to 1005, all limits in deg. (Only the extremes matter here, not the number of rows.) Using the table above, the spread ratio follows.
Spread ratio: 1.3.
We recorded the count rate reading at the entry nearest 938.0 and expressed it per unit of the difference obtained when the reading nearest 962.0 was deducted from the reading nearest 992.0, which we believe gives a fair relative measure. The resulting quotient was 20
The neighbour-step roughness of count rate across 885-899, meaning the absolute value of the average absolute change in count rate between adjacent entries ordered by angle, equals 5.7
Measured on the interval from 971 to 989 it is 4.1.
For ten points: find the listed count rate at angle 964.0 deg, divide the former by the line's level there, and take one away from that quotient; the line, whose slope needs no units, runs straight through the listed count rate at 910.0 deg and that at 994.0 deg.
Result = -0.096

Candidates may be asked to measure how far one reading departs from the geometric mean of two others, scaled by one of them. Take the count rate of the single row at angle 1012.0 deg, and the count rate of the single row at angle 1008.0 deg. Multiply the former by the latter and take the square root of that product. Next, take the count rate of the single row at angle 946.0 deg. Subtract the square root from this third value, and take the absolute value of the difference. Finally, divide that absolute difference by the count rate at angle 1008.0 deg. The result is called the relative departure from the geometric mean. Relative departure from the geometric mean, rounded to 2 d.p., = 0.16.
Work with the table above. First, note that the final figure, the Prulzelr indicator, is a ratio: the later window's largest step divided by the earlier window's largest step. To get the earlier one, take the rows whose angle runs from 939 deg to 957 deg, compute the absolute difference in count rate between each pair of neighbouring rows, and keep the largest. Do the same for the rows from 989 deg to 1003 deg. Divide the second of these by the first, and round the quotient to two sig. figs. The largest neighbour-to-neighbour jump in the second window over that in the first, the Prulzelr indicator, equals 1.3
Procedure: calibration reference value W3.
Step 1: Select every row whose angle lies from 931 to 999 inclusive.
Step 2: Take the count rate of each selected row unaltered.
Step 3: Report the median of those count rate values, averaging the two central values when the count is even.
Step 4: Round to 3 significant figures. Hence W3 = 171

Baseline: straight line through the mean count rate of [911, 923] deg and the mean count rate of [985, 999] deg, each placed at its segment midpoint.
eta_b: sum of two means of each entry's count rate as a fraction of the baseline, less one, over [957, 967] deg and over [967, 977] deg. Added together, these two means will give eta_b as -0.18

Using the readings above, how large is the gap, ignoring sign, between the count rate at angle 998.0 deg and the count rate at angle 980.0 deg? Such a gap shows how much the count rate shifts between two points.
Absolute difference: 31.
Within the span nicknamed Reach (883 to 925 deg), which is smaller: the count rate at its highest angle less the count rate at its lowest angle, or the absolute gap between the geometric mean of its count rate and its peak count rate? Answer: -63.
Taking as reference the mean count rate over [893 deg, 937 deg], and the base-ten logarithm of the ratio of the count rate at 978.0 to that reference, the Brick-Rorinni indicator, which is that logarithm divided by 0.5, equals -0.12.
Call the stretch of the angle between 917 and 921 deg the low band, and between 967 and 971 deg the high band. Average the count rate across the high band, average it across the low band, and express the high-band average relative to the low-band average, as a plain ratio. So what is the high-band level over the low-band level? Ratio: 0.91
